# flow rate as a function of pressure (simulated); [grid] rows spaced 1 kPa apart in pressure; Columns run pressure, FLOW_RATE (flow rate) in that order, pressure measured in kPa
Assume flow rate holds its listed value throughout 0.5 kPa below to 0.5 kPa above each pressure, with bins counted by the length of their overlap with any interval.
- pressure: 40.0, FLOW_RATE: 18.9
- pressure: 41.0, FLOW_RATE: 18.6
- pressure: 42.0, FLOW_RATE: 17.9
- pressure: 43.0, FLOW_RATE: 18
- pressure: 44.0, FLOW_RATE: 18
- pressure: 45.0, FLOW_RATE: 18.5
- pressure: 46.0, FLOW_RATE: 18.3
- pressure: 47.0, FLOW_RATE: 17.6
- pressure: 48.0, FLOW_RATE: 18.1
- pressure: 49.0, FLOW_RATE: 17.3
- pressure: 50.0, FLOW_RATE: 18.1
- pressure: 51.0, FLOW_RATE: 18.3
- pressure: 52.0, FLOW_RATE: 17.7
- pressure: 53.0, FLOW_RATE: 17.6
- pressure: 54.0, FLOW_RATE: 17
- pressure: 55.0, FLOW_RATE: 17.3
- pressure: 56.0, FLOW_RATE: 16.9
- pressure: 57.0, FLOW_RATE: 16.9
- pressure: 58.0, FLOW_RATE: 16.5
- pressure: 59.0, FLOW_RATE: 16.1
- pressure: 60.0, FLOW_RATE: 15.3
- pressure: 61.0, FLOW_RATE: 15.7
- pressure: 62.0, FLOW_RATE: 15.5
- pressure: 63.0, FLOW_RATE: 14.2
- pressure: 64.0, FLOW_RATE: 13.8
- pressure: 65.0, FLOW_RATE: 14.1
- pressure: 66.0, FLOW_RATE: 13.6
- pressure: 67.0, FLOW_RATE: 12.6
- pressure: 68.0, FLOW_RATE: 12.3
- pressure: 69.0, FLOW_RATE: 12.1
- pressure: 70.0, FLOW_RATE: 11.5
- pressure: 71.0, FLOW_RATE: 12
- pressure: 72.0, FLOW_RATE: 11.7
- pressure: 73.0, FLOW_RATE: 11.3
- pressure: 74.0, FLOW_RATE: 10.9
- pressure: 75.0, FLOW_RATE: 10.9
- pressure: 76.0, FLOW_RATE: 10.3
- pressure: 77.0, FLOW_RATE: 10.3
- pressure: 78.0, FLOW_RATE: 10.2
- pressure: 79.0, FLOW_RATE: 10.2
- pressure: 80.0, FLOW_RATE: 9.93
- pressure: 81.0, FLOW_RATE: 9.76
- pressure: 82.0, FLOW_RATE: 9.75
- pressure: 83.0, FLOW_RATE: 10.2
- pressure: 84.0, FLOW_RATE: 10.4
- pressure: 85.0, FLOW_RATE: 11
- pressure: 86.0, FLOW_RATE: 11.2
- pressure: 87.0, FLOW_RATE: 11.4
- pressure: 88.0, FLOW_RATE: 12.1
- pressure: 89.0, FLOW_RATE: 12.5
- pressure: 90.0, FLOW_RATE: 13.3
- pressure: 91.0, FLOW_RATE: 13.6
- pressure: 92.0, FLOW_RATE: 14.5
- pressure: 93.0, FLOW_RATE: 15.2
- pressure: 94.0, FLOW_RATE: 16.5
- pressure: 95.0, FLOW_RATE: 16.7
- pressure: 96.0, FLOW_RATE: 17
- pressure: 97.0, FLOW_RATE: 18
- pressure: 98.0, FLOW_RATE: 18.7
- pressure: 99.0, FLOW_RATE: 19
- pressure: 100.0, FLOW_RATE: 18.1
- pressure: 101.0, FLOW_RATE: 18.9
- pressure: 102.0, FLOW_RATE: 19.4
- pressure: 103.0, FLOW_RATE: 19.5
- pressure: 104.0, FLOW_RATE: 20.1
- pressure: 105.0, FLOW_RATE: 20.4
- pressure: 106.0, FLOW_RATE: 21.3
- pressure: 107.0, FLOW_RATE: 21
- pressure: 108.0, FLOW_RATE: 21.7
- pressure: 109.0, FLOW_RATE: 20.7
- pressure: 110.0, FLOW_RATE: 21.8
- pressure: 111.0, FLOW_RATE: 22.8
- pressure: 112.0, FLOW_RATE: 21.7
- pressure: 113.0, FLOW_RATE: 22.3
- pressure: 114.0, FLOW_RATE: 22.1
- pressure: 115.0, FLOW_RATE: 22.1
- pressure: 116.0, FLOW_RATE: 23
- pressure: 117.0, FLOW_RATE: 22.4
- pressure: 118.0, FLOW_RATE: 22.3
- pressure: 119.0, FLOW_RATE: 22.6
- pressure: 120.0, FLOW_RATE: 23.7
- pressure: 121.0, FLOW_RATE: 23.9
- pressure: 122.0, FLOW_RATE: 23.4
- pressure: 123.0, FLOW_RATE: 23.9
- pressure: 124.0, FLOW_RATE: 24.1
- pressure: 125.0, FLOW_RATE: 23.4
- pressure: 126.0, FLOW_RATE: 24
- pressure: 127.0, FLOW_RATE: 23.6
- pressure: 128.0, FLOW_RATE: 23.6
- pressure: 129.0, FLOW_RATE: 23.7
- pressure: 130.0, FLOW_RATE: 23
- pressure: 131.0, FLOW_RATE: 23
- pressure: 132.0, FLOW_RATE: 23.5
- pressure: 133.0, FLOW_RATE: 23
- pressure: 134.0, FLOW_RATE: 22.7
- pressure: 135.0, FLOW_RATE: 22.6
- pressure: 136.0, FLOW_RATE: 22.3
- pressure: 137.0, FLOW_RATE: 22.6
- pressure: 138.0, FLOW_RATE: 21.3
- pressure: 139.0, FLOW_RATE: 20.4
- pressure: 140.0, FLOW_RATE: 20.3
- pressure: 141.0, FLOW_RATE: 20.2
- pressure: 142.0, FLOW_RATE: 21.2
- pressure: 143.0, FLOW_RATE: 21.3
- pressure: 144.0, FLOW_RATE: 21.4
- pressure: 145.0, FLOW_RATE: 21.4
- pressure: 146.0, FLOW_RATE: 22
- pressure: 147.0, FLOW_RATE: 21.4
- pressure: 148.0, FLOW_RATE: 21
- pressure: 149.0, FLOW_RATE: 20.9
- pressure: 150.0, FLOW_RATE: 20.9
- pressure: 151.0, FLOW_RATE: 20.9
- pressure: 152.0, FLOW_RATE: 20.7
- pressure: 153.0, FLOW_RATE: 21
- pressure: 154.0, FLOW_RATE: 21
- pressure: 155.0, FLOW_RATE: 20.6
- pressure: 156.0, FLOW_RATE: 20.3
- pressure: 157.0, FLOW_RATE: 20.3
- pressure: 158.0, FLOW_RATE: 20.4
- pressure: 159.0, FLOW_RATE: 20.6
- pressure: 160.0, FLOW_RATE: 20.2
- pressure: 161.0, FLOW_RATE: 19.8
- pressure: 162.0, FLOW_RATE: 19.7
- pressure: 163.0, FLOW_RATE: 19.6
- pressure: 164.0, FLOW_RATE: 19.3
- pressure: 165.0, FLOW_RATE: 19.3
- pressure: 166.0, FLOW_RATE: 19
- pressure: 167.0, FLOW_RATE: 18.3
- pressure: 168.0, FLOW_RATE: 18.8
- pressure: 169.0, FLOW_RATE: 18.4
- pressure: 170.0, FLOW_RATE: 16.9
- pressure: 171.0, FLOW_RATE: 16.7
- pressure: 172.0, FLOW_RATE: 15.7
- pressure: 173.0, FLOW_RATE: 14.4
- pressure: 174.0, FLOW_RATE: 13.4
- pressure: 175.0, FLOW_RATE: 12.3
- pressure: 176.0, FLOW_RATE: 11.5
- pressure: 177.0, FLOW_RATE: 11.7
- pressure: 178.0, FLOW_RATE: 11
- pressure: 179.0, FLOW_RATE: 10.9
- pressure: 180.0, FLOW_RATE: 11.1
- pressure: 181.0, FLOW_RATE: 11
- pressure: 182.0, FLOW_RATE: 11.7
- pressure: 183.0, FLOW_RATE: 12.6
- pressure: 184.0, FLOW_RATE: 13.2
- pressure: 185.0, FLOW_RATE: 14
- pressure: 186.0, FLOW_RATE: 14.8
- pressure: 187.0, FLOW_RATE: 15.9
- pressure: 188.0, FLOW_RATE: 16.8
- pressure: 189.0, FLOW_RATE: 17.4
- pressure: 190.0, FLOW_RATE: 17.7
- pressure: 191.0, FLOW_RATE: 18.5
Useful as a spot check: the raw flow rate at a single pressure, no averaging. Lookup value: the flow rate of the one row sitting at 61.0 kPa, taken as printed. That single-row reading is 15.7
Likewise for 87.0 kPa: 11.4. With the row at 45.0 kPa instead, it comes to 18.5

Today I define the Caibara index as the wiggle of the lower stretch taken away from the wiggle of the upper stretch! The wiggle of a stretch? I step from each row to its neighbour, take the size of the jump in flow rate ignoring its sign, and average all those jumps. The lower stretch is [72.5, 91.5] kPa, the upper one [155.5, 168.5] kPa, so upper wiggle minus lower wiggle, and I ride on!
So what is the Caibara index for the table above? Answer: 0.0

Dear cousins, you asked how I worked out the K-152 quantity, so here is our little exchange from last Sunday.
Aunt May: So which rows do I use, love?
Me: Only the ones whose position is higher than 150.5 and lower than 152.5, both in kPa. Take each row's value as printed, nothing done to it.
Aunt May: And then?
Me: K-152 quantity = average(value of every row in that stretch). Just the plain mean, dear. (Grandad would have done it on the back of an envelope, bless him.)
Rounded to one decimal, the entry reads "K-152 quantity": 20.8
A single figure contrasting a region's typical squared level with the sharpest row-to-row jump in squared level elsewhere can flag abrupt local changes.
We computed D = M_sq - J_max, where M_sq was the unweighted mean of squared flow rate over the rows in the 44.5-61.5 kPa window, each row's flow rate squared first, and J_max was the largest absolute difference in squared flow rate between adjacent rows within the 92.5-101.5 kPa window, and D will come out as 257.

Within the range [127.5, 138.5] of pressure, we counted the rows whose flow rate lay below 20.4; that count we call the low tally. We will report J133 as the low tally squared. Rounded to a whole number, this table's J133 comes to 0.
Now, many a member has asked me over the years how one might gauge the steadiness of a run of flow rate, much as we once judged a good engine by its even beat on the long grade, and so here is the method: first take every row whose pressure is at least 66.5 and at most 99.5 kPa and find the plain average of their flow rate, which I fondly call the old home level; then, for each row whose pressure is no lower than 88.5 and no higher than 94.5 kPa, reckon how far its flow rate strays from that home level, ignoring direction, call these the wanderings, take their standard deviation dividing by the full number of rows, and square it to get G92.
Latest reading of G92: 1.58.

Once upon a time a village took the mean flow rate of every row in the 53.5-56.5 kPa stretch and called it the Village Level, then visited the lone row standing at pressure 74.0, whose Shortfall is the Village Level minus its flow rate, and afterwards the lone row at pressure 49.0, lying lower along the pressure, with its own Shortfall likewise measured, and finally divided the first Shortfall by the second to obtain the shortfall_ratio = -26.4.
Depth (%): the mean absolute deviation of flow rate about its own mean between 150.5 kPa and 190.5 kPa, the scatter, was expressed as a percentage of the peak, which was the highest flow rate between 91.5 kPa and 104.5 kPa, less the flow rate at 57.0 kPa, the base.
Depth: 97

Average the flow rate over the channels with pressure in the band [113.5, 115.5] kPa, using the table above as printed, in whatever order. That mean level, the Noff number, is 22.1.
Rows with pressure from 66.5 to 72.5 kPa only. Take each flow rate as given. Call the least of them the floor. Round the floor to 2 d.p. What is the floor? 11.50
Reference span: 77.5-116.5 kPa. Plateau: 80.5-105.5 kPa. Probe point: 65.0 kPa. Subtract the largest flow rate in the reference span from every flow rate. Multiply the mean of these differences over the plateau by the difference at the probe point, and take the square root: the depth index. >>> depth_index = 8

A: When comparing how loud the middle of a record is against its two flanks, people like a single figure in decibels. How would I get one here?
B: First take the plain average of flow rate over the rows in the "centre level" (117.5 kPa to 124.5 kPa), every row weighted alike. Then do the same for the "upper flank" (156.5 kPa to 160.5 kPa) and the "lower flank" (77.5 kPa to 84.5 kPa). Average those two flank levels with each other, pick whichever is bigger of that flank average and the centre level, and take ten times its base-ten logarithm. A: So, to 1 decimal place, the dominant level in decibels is 13.7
